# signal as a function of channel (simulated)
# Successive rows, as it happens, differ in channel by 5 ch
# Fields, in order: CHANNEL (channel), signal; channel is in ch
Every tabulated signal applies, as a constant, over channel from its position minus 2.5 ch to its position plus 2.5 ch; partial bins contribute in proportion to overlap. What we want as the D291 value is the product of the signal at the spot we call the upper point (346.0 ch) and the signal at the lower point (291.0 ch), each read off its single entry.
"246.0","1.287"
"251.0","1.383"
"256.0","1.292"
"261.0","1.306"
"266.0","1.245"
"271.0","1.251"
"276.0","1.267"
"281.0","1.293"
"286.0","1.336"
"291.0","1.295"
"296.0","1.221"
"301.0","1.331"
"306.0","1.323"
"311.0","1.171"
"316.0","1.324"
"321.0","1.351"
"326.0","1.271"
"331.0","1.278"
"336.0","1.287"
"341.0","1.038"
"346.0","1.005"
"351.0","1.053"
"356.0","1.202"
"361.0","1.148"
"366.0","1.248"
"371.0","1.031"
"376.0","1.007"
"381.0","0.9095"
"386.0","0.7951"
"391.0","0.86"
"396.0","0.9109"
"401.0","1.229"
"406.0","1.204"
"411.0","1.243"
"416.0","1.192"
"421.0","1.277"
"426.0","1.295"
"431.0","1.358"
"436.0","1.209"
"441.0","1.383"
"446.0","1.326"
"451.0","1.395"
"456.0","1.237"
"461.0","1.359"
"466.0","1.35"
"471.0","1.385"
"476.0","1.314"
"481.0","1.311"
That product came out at 1.30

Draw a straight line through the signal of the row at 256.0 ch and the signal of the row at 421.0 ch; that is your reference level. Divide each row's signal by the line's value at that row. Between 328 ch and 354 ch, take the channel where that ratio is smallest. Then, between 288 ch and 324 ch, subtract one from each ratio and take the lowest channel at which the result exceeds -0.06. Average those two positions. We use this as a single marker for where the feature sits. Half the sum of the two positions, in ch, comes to 318.5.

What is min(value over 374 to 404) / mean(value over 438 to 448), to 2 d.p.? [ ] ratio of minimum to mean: 0.59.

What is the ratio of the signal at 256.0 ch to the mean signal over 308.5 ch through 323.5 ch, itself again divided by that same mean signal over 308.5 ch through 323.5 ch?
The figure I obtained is 0.79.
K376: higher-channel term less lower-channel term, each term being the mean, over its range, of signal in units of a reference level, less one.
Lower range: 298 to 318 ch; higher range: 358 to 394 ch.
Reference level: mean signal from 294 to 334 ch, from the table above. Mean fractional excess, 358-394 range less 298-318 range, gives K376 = -0.22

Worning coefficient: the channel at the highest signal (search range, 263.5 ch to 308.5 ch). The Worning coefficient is 286.0 ch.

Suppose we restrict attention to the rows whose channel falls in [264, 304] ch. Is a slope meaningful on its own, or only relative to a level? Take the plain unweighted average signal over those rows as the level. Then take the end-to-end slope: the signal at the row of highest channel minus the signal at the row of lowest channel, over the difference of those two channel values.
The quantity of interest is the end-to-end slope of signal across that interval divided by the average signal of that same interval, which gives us 0.0019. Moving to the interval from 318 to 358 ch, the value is -0.0036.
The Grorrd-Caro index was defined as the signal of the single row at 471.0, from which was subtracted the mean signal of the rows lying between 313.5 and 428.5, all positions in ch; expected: 0.25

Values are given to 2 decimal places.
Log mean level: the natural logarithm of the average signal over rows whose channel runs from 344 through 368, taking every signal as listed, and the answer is 0.12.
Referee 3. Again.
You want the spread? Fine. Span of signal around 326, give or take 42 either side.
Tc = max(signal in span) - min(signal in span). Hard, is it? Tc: 0.35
